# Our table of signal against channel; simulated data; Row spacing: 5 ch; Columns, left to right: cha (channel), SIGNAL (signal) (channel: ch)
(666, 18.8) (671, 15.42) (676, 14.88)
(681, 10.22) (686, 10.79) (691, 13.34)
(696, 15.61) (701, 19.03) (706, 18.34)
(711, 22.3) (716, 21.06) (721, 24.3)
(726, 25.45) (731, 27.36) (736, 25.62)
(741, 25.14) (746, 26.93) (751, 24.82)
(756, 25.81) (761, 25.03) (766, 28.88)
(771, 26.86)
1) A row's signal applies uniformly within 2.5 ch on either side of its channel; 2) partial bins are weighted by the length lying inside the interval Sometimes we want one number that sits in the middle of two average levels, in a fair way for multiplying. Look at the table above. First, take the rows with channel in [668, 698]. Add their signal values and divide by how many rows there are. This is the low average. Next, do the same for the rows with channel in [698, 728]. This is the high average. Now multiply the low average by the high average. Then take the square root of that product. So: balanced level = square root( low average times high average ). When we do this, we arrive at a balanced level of 17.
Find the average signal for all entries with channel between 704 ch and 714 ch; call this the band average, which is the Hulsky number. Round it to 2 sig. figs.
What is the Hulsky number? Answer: 20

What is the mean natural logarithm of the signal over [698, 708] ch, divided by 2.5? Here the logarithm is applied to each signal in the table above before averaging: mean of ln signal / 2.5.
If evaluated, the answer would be 1.17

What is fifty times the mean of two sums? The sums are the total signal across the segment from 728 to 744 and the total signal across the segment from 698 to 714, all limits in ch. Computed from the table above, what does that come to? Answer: 3445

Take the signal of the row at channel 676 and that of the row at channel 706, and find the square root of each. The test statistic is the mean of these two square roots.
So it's 4.1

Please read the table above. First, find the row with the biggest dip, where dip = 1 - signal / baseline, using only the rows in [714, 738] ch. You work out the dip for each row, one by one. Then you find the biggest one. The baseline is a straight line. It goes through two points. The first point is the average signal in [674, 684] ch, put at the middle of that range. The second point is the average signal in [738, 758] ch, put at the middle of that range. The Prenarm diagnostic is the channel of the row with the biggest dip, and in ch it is 716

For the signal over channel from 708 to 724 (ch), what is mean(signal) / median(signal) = 1.01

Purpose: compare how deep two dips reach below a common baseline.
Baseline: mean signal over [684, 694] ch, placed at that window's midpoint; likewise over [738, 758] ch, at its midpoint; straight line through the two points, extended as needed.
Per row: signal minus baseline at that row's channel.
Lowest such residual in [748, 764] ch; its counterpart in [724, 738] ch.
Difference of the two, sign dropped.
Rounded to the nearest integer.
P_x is 6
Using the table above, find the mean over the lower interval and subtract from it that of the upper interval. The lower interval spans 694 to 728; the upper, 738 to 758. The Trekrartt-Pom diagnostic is -4.8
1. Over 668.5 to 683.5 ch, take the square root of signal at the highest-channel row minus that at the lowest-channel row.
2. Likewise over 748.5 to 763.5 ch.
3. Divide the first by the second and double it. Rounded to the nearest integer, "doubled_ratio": -69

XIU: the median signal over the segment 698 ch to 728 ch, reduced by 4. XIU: 18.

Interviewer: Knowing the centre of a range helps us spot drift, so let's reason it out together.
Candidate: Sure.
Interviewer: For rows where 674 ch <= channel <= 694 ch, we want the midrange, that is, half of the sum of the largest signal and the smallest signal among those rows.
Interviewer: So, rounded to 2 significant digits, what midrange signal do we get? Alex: 13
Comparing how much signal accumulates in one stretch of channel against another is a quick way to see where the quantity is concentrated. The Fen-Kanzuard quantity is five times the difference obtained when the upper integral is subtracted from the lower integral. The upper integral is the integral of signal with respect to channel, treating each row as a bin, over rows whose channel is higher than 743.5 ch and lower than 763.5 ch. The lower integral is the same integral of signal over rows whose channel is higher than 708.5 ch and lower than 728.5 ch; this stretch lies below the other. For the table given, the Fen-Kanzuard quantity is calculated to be -237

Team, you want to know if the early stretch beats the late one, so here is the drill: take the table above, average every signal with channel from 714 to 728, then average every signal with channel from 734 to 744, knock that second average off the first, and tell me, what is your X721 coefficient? -1.8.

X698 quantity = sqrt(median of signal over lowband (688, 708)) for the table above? 4.1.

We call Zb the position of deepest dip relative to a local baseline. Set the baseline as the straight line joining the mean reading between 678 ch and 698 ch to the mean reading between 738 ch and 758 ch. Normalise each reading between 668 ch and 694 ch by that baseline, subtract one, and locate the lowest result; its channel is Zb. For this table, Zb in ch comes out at 686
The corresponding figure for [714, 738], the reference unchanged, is 736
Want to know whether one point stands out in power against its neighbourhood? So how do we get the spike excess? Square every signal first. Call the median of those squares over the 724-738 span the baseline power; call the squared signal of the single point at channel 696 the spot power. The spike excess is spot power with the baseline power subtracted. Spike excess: -413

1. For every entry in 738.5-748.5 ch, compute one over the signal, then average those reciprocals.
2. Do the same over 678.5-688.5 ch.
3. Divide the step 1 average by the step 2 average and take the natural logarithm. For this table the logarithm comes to -0.91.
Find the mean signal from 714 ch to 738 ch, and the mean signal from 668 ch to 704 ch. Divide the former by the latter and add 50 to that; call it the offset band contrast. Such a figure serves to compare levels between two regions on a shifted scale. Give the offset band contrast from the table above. 51.7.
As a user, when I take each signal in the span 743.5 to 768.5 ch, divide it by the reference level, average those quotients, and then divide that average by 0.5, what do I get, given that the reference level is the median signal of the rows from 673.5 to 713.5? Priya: 3.45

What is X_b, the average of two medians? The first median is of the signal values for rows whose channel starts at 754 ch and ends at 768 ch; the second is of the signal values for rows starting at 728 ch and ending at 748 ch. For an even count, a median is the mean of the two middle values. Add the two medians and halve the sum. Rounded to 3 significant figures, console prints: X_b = 26.0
